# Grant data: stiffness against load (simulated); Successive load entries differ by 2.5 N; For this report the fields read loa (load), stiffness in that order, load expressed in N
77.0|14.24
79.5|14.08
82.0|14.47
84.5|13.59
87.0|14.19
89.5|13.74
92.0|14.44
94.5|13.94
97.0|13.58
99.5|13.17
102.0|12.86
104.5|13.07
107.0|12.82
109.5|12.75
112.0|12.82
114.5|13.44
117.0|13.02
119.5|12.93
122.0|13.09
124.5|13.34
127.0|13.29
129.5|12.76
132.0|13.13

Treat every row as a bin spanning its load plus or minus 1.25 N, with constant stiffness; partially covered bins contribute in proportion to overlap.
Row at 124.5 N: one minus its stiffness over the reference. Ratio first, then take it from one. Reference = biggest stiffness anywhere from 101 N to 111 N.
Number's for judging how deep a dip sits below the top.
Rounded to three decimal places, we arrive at -0.021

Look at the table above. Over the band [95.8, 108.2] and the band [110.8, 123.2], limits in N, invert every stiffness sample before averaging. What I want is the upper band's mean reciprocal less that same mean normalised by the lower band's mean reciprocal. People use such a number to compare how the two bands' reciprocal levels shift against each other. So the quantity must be -0.93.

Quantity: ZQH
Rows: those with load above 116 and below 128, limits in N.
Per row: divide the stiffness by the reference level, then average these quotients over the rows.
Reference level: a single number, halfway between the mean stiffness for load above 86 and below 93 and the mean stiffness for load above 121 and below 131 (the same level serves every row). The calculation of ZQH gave 0.96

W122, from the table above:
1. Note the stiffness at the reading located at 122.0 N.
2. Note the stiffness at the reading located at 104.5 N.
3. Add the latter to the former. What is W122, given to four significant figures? 26.16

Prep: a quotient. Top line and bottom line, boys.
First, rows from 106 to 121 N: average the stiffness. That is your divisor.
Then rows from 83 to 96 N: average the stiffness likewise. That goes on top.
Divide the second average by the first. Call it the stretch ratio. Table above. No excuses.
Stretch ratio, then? 1.08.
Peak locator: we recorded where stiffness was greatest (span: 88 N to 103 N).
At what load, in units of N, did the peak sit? 92.0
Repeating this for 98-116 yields 114.5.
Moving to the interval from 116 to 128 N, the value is 124.5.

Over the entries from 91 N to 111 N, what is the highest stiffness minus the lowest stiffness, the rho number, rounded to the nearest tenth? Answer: 1.7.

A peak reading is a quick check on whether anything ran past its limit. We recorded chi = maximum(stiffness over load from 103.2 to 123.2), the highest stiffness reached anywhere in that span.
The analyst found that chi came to 13.44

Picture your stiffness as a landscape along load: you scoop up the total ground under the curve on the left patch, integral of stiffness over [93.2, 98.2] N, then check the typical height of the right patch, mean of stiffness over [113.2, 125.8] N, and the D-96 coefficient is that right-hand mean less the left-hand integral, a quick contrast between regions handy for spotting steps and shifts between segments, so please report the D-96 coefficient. -56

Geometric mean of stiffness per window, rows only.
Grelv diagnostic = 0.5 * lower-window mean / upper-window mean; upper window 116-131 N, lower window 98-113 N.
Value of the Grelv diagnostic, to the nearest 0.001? 0.494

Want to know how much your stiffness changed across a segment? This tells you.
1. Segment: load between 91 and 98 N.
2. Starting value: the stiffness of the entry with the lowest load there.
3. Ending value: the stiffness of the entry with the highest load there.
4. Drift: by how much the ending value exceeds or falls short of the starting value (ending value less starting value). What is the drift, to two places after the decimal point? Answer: -0.86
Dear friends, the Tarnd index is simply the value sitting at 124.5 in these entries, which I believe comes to 13.34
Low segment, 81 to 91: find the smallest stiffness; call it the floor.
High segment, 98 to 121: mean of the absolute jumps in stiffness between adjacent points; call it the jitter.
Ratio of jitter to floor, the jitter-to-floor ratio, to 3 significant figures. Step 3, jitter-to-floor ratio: 0.0188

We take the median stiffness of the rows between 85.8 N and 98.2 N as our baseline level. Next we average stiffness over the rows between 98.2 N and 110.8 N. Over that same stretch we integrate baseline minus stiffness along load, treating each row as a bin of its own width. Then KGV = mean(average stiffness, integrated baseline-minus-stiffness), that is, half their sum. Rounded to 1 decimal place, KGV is 12.8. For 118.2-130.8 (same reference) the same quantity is 11.9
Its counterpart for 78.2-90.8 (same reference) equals 6.5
